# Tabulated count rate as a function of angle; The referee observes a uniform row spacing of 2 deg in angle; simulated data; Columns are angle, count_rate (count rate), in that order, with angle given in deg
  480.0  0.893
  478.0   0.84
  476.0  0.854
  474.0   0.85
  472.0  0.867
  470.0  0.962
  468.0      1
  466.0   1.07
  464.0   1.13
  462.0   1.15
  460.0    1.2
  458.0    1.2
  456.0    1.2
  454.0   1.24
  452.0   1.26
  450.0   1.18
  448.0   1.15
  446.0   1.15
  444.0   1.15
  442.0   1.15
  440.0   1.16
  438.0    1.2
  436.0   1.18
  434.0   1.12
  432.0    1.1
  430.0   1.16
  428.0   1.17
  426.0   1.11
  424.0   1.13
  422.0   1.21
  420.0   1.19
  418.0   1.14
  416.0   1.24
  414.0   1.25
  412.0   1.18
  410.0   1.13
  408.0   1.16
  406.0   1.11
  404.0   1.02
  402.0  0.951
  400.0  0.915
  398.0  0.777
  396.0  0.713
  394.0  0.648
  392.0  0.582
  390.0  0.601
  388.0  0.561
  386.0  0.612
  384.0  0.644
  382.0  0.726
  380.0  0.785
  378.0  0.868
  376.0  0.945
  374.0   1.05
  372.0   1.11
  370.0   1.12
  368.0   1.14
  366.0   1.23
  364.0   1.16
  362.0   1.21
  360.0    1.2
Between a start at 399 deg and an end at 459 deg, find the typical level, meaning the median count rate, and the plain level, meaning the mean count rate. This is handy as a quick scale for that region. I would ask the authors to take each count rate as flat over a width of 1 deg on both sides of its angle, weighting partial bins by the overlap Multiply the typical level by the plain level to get 1.3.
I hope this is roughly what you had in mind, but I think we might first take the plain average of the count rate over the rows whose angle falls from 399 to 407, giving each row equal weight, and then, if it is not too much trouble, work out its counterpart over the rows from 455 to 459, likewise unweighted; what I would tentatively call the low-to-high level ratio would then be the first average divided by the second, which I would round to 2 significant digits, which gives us 0.83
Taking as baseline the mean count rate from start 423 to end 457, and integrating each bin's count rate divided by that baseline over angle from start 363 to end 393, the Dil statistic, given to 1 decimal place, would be 22.5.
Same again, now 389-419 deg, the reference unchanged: 24.7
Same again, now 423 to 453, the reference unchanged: 29.8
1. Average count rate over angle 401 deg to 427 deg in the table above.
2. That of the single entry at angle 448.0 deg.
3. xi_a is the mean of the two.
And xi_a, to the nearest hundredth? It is 1.15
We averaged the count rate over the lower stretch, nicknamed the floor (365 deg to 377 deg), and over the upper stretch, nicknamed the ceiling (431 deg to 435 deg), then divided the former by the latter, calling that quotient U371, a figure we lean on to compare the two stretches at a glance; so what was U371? 1.0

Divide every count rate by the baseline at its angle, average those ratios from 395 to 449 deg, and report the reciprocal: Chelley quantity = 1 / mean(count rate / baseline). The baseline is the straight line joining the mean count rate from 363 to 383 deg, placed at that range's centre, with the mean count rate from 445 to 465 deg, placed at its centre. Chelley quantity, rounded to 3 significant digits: 1.01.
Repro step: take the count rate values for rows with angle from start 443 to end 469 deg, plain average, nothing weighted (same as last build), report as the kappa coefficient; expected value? 1.16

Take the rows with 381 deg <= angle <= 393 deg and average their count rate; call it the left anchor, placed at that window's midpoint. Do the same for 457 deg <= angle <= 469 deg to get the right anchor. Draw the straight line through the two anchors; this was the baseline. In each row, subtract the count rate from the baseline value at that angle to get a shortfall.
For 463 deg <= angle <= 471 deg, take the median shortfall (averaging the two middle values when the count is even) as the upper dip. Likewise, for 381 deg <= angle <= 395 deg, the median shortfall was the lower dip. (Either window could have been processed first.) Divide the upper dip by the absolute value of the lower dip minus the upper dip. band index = 1.2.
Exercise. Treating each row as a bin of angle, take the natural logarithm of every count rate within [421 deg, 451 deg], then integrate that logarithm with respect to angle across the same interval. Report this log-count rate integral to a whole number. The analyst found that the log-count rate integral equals 4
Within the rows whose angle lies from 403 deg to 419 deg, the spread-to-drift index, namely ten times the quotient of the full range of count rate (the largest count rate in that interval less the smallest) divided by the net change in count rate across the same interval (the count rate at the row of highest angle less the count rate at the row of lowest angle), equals 19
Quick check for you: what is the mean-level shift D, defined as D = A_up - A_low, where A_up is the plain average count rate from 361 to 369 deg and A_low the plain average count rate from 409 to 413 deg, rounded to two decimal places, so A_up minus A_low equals 0.03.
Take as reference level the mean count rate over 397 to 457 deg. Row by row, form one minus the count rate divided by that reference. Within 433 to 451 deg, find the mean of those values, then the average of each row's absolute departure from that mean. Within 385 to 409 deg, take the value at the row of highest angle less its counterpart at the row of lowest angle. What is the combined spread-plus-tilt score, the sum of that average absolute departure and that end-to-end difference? -0.47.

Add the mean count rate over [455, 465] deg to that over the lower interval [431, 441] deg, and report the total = 2.33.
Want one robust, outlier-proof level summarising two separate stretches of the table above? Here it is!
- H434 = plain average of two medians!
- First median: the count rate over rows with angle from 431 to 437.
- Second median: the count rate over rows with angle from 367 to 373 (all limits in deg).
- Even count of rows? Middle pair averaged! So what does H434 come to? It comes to 1.12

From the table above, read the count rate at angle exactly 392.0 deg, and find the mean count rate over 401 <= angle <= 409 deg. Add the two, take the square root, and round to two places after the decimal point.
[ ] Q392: 1.28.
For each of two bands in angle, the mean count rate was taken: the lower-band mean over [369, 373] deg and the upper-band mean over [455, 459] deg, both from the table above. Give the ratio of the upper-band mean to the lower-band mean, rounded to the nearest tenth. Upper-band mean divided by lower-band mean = 1.1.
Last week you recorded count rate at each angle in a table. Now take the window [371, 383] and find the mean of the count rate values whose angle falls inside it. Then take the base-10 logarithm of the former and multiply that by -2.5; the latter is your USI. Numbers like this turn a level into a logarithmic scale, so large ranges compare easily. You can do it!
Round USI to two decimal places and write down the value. 0.10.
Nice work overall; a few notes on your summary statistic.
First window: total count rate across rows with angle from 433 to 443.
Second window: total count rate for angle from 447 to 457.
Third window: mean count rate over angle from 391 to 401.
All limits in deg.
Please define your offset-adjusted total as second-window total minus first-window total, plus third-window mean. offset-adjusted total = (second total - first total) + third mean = 1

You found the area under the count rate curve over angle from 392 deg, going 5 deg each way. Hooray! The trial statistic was 6.2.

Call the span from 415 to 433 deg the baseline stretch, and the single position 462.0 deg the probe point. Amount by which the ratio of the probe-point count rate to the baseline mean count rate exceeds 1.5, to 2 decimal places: -0.51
